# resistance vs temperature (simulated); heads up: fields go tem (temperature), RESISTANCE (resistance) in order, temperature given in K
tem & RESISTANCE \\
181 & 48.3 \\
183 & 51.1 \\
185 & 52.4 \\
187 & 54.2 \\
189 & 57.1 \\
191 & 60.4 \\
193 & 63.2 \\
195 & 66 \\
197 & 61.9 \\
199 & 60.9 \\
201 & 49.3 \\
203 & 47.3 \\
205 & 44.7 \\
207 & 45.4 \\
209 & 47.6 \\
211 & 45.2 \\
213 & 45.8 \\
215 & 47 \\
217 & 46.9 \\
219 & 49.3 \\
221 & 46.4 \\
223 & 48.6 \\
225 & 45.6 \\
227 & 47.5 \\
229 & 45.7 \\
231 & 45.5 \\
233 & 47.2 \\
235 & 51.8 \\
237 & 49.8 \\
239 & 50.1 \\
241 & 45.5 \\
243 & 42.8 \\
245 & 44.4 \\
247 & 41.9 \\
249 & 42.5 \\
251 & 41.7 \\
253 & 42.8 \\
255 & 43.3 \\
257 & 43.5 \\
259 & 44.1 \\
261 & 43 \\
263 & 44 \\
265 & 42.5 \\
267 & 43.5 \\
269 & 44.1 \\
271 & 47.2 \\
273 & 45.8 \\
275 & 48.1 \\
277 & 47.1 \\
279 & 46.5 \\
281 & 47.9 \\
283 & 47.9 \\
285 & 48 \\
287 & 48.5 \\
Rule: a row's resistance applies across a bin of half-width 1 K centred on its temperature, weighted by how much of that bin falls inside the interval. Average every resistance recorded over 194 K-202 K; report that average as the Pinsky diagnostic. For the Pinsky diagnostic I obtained 60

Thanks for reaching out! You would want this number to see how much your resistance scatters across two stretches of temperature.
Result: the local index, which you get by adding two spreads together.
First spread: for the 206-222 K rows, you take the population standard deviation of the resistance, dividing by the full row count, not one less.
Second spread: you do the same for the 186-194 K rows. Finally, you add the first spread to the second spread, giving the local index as 4.6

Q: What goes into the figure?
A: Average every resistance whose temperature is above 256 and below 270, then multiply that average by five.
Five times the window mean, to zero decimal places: 218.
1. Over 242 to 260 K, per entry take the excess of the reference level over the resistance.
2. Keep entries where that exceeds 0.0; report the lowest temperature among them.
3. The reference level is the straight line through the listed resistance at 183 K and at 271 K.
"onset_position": 243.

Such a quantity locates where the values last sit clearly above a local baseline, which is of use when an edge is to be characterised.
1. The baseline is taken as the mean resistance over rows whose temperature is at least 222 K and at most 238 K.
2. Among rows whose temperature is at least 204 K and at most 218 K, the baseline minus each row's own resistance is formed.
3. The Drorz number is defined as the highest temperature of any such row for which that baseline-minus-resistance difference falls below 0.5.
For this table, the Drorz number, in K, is 209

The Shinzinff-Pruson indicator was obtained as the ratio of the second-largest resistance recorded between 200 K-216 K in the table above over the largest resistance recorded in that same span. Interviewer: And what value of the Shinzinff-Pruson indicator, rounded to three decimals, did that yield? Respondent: 0.966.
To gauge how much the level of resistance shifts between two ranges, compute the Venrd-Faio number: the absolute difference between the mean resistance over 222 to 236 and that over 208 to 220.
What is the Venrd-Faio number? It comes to 0.4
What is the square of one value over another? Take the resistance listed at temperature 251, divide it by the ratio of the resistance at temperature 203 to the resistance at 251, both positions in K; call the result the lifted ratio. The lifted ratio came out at 37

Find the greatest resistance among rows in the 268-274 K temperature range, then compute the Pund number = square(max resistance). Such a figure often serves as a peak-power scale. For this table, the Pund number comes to 2228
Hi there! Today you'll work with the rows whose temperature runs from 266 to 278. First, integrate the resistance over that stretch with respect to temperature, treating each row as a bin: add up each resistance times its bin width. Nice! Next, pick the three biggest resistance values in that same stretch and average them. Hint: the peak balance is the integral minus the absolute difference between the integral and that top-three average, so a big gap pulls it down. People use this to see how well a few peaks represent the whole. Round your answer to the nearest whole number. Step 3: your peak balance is 47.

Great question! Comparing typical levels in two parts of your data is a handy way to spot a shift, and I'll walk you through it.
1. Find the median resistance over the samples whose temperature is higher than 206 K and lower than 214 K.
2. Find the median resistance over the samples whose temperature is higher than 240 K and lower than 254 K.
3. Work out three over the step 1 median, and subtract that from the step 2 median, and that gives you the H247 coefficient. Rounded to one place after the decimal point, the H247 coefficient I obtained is 42.7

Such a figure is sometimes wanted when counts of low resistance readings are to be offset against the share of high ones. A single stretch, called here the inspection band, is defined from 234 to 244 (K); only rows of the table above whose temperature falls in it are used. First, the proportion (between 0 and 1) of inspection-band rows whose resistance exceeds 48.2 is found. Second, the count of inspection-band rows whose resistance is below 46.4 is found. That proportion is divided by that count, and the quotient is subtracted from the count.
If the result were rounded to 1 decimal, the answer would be 1.7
